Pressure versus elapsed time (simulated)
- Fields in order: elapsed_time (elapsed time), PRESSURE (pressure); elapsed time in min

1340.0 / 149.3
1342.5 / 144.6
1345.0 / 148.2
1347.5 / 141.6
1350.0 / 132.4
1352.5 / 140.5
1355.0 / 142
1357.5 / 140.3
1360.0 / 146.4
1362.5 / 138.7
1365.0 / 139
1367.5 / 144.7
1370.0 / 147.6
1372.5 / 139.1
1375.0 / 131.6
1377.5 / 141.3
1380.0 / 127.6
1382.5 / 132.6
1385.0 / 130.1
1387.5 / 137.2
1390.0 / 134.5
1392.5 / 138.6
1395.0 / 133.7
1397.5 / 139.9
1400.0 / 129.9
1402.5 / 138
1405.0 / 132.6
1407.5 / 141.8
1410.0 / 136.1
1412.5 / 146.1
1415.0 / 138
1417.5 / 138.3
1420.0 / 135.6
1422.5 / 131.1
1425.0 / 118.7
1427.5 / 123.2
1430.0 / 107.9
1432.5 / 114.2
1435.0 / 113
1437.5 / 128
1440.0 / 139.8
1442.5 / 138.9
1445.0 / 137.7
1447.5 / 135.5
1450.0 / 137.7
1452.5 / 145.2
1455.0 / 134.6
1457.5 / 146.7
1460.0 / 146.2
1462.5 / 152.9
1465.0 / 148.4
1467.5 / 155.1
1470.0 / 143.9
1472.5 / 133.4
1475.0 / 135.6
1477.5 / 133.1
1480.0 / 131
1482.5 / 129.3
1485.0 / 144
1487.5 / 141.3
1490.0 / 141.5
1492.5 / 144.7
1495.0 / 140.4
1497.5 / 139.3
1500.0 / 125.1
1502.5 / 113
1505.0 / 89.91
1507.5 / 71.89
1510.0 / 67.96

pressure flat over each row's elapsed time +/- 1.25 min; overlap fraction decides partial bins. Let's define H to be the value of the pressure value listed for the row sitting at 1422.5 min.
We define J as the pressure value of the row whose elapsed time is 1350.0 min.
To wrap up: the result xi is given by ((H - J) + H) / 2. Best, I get 64.9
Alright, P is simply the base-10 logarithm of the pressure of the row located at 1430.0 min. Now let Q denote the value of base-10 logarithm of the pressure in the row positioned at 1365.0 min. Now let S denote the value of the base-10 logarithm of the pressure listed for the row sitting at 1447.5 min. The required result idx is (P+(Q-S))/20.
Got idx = 0.102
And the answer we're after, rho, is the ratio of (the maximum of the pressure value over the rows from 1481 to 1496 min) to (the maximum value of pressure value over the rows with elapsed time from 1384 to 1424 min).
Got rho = 0.99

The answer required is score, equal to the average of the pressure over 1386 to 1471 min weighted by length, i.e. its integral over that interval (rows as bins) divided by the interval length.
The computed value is 136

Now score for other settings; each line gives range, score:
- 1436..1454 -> 137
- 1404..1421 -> 138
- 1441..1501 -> 140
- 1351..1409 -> 138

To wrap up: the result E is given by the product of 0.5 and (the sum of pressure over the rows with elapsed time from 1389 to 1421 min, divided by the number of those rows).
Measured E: 68.6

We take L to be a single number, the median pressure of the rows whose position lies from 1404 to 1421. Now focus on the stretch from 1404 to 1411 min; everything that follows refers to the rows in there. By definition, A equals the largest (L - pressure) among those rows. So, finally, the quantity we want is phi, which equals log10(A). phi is 0.73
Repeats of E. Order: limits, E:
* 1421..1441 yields 61.0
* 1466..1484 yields 68.7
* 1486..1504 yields 67.5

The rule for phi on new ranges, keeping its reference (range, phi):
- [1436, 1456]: 1.00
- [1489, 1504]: 1.40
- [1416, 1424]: 0.84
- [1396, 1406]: 0.91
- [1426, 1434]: 1.48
